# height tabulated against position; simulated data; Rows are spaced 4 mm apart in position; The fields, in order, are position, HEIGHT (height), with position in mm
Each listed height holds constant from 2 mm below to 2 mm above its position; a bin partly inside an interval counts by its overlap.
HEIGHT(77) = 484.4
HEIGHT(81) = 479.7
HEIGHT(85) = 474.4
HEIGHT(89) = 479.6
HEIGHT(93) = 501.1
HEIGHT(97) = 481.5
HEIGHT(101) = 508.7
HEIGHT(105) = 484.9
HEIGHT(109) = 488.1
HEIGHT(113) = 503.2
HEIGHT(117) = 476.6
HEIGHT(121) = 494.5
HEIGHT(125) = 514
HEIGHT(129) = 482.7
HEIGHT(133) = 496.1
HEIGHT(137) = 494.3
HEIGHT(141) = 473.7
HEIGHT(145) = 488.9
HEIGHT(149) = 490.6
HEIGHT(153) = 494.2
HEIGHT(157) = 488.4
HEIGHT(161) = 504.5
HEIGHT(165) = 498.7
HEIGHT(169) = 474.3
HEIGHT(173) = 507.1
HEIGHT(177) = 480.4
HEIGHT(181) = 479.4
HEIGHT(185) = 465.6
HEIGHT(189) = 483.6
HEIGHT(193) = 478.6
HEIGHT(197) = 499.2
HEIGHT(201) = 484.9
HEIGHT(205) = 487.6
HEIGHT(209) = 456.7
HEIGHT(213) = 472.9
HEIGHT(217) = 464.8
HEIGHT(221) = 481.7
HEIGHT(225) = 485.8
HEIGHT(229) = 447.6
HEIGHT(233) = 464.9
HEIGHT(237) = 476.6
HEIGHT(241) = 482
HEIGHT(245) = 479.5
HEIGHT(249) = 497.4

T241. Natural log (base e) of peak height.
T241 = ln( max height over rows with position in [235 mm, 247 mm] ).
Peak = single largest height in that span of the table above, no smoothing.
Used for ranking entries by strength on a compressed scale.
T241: 6.18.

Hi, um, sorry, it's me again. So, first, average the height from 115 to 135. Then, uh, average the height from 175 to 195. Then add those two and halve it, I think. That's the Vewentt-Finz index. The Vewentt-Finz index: 485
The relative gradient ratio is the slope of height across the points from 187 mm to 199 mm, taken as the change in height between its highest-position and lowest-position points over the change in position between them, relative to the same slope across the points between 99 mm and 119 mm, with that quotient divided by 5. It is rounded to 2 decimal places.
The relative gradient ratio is -0.19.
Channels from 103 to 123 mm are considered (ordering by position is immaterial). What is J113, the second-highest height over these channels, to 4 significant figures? 494.5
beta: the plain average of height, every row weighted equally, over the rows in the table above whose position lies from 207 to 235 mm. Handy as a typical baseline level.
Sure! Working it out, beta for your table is 468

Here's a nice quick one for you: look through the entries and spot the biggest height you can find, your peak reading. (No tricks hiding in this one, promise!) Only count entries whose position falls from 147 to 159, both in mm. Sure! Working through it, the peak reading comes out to 494.2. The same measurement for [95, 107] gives 508.7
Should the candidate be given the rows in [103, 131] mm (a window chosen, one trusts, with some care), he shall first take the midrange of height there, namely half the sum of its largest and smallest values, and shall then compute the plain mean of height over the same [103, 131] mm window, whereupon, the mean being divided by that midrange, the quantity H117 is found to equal 0.99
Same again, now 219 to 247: 1.02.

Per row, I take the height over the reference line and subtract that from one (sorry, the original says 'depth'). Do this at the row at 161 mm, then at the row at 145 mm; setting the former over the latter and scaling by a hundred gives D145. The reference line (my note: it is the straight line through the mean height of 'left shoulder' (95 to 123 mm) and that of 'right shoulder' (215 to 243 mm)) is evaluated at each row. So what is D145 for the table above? 611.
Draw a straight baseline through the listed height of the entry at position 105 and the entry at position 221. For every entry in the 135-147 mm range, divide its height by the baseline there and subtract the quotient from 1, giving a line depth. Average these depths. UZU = -0.0036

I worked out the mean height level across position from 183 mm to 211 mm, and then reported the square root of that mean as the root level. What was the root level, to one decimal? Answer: 21.9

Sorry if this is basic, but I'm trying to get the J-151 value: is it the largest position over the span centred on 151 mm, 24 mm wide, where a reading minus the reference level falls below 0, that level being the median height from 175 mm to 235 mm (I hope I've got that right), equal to 141 mm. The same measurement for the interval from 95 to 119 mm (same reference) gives 117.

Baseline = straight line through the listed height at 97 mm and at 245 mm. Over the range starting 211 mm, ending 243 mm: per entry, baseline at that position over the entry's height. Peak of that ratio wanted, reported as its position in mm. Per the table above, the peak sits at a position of 229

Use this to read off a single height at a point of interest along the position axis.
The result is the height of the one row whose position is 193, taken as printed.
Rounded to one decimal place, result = 478.6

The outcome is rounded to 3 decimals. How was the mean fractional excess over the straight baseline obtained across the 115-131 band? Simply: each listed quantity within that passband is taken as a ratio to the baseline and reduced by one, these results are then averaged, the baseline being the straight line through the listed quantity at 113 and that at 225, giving -0.019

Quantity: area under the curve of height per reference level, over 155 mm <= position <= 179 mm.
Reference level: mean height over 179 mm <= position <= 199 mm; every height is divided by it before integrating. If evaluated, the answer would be 24.5 mm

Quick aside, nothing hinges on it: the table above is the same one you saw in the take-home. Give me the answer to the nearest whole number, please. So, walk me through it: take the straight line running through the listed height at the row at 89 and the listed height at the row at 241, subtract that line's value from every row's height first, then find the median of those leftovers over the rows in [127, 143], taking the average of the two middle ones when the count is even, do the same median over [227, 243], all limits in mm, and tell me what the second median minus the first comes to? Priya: -19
